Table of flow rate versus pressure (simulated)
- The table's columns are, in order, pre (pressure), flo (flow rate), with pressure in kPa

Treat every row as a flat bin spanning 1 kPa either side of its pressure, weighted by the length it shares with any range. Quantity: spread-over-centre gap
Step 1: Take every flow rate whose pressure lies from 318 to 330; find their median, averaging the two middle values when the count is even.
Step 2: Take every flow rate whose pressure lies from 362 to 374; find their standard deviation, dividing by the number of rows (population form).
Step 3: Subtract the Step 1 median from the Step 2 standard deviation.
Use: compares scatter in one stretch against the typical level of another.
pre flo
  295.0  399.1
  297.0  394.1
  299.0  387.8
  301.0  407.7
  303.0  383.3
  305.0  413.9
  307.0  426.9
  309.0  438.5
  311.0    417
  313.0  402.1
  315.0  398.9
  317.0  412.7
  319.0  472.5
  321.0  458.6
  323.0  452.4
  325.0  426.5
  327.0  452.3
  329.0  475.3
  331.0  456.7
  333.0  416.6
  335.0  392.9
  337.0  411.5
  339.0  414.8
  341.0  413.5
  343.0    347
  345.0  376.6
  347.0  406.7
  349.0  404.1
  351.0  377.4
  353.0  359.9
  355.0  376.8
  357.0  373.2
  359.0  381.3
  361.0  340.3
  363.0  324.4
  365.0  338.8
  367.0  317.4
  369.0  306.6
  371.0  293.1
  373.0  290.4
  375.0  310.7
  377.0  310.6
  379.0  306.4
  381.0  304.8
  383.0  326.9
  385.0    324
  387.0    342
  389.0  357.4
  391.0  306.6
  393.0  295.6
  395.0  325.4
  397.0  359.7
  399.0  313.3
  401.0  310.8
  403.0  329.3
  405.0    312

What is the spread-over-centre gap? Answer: -438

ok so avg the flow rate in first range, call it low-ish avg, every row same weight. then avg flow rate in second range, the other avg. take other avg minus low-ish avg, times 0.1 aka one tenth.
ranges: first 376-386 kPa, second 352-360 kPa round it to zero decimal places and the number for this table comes 6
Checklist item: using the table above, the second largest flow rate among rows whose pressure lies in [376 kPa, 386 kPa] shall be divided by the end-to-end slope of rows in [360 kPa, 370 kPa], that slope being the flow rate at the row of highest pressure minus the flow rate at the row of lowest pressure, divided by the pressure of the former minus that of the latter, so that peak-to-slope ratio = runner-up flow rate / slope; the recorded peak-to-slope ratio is -77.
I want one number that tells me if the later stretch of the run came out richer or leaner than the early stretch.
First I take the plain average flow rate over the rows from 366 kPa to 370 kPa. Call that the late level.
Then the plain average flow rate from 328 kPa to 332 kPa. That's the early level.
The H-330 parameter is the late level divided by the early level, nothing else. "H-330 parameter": 0.67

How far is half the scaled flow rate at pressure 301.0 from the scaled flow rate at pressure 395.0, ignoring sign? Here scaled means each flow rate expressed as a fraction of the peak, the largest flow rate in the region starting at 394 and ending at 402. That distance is 0.34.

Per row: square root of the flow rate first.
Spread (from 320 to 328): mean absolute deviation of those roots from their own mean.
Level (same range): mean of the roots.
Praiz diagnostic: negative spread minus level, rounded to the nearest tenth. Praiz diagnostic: -21.4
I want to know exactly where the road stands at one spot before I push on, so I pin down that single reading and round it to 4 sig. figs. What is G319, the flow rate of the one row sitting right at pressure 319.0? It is 472.5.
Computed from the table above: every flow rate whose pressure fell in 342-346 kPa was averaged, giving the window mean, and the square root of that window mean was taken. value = 19.0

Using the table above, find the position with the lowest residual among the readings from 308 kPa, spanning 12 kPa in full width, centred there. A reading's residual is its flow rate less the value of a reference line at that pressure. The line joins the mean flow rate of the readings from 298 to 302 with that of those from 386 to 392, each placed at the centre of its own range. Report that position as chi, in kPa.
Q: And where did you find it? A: 303.0 kPa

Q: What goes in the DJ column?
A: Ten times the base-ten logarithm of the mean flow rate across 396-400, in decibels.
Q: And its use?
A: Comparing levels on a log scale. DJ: 25.3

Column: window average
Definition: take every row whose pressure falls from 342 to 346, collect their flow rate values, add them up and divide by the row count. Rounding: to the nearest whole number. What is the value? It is 362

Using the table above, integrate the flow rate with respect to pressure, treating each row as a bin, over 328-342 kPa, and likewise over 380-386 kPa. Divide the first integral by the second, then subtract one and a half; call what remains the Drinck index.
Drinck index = 1.6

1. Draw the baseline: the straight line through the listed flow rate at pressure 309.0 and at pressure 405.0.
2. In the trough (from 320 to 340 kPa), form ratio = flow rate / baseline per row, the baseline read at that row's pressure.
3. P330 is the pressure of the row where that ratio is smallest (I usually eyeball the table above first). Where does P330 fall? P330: 335.0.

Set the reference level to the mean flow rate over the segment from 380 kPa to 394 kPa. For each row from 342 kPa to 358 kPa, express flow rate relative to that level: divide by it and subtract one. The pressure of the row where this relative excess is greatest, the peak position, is 347.0 kPa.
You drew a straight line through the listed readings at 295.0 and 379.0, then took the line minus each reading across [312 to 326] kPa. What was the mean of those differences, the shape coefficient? -59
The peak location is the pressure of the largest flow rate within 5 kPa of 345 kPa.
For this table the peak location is 341.0 kPa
